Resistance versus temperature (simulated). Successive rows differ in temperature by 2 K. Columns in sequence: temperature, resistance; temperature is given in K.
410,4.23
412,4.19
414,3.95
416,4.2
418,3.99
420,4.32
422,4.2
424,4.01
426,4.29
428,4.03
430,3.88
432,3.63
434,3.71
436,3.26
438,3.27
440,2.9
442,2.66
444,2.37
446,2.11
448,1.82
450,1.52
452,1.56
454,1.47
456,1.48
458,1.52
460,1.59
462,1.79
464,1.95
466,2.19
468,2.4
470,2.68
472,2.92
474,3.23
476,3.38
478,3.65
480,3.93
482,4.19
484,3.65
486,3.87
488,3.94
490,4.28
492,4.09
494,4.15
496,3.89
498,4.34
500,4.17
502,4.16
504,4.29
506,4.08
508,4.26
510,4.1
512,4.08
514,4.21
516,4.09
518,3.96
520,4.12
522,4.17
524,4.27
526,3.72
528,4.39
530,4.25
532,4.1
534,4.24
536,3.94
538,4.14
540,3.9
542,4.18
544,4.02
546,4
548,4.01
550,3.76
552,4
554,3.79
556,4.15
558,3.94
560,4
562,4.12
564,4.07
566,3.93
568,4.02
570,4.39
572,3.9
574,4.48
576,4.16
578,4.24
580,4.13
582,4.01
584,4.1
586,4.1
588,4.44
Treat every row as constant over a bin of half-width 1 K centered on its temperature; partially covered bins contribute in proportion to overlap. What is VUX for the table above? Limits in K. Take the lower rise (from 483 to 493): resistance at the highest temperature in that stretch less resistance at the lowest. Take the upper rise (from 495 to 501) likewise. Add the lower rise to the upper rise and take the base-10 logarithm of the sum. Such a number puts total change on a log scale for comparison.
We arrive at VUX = -0.14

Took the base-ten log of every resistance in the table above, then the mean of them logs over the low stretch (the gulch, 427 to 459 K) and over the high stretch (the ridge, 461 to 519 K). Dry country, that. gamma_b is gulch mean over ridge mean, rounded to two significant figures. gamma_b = 0.69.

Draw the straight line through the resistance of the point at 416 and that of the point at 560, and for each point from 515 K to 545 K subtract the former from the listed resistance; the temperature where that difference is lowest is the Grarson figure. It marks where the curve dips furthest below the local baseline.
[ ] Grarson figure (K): 526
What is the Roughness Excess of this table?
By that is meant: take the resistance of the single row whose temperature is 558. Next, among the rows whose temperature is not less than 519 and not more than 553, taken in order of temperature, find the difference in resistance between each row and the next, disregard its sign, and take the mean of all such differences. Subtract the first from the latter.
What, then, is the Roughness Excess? -3.72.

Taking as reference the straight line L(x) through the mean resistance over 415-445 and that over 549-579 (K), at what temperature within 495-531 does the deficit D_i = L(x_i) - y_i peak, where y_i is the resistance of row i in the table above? 526 K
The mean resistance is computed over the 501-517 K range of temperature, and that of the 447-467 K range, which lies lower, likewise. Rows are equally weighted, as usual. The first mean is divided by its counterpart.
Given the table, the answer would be 2.5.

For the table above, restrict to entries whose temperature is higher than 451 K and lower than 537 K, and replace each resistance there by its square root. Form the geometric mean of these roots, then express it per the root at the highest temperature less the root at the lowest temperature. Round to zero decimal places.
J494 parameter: 2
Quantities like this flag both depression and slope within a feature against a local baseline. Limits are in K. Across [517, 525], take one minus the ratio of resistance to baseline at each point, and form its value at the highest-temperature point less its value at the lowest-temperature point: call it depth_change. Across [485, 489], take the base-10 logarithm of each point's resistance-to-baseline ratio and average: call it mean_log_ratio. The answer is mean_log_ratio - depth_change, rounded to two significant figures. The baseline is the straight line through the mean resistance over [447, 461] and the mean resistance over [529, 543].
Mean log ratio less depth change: 0.21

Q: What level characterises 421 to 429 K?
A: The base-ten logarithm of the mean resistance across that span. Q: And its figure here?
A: 0.616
